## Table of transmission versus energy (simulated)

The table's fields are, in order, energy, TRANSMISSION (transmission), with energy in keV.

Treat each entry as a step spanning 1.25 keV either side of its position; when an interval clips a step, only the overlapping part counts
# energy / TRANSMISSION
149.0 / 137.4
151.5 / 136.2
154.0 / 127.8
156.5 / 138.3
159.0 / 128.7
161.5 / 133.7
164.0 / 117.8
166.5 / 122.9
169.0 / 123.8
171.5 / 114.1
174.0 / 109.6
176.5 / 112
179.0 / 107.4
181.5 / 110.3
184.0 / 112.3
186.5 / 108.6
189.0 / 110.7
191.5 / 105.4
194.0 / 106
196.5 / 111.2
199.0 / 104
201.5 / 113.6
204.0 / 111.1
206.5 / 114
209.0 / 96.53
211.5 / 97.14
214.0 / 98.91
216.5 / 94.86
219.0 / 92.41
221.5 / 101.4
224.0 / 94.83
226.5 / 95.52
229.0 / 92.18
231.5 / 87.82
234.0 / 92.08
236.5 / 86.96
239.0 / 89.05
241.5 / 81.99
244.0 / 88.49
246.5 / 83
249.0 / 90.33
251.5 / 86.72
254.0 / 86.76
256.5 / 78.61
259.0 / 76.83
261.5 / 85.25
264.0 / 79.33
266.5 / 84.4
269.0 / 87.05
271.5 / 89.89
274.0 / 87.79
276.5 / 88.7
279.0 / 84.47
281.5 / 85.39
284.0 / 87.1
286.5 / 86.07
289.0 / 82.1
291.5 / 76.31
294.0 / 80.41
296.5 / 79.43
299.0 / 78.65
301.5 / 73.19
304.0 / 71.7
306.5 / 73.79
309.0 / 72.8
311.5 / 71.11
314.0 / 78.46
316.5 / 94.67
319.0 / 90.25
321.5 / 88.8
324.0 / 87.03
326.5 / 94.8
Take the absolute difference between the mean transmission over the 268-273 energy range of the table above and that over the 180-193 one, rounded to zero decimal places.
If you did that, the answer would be 21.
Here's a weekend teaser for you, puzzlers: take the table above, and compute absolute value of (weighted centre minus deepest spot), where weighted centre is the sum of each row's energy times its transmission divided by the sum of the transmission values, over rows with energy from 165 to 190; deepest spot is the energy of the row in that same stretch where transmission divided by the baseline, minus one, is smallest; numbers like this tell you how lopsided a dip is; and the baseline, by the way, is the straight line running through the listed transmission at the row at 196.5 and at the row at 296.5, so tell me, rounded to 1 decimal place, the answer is 1.5 keV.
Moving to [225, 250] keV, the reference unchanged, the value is 3.9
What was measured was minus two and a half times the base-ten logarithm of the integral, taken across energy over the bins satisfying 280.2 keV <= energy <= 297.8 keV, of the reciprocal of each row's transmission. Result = 1.7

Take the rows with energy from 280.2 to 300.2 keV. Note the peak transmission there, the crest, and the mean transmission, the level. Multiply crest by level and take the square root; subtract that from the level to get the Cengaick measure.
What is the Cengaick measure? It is -2.5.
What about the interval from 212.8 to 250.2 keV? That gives -4.9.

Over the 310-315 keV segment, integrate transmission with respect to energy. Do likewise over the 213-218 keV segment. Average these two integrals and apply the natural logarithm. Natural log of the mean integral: 6.06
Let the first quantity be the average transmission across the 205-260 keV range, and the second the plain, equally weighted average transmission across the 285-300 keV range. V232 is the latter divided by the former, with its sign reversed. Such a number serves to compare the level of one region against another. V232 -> -0.88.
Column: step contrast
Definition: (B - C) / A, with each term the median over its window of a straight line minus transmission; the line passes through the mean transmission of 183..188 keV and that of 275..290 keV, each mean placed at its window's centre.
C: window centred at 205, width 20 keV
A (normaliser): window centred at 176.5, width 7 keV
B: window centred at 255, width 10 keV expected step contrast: 2.9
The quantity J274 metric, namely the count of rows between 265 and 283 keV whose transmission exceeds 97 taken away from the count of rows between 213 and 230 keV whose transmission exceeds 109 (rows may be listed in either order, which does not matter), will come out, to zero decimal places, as 0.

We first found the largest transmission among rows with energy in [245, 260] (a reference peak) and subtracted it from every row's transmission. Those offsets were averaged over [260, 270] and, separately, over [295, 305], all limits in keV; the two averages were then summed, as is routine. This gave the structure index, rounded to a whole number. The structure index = -21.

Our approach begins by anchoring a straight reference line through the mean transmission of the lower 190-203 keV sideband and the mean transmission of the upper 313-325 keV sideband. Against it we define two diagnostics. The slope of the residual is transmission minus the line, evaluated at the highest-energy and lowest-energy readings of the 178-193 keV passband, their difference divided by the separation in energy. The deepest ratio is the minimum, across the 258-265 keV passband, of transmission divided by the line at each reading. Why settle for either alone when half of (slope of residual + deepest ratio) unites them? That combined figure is 0.4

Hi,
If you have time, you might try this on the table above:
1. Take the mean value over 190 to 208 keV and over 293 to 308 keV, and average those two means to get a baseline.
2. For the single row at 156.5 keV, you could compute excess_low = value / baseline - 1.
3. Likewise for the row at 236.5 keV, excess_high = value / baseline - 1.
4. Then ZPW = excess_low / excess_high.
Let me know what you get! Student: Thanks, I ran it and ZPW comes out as -8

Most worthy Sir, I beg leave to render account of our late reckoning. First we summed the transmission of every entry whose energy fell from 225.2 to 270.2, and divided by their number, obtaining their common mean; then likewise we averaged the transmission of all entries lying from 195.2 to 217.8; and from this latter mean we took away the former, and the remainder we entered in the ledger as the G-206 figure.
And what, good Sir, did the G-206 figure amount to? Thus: 18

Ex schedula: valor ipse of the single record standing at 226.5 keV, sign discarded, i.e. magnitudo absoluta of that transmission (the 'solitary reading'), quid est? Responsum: 96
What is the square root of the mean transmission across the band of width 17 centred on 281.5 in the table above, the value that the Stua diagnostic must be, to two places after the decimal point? 9.27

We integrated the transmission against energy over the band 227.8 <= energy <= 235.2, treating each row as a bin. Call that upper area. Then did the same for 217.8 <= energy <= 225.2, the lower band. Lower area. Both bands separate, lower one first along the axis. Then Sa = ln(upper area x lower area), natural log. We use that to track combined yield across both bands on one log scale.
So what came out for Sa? 13.1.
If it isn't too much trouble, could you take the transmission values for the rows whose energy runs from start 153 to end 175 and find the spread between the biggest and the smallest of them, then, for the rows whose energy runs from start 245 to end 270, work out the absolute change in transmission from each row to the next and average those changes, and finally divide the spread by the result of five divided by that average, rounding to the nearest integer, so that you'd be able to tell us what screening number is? 27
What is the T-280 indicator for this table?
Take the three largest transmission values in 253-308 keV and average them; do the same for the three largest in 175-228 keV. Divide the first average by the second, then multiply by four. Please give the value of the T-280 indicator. 3.13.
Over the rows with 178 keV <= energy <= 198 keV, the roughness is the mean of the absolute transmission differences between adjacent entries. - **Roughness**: 3.1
